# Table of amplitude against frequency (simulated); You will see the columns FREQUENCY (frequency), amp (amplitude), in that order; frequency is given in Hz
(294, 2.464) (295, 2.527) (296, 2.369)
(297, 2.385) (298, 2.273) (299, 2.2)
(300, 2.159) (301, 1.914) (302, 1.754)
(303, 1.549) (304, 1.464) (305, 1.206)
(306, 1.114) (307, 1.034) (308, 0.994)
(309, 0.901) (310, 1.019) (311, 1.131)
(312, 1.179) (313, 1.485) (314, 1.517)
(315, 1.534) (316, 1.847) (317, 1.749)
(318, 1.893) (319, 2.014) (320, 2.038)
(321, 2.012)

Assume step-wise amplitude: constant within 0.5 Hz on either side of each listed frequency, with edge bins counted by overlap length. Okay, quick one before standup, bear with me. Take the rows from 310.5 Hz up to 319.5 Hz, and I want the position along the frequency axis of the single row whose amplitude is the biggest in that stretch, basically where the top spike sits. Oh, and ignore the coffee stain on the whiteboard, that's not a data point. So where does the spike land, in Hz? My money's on 319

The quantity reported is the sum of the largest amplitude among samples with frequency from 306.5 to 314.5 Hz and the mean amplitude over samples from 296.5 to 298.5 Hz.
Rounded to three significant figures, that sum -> 3.85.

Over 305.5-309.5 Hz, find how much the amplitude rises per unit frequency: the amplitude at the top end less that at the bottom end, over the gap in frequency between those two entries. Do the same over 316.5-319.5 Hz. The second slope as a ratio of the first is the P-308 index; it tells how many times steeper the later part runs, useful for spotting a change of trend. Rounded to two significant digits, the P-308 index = -1.9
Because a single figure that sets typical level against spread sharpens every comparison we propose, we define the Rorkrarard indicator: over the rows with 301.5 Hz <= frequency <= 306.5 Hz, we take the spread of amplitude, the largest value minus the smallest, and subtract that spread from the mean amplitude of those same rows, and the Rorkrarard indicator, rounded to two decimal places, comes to 0.78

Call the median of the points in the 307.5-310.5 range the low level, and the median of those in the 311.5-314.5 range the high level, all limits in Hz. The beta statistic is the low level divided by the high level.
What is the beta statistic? 0.7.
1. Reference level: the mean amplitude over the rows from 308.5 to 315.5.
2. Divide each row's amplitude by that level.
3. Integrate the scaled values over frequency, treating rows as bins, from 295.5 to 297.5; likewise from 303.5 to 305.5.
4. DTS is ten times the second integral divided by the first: 5.6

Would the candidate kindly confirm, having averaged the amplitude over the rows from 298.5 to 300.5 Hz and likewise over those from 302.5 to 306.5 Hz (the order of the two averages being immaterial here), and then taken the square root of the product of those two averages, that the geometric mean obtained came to 1.7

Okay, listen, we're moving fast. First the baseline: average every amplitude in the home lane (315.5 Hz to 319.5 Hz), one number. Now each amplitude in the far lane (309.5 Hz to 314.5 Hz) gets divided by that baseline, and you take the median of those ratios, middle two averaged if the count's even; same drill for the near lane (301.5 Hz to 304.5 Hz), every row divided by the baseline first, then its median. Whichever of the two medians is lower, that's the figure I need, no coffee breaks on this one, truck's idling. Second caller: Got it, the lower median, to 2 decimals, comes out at 0.63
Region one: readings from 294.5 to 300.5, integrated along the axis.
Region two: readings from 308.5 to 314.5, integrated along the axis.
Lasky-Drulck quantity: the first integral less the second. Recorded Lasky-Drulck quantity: 7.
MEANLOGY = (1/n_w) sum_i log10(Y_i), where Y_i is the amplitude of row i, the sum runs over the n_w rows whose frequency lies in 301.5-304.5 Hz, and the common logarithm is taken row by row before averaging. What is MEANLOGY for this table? 0.20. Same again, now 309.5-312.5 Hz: 0.04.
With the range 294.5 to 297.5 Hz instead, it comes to 0.38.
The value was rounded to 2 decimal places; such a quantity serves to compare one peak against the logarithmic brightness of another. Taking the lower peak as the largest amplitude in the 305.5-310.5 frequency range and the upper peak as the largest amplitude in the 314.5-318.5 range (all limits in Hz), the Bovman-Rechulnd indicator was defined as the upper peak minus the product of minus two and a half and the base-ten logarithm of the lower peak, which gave 2.01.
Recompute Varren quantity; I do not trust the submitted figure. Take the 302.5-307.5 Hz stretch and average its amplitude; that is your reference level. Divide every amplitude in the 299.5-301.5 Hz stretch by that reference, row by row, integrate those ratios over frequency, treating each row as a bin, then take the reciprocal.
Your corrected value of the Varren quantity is 0.31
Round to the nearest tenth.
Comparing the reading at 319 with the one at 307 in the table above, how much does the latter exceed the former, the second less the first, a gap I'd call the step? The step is -1.0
